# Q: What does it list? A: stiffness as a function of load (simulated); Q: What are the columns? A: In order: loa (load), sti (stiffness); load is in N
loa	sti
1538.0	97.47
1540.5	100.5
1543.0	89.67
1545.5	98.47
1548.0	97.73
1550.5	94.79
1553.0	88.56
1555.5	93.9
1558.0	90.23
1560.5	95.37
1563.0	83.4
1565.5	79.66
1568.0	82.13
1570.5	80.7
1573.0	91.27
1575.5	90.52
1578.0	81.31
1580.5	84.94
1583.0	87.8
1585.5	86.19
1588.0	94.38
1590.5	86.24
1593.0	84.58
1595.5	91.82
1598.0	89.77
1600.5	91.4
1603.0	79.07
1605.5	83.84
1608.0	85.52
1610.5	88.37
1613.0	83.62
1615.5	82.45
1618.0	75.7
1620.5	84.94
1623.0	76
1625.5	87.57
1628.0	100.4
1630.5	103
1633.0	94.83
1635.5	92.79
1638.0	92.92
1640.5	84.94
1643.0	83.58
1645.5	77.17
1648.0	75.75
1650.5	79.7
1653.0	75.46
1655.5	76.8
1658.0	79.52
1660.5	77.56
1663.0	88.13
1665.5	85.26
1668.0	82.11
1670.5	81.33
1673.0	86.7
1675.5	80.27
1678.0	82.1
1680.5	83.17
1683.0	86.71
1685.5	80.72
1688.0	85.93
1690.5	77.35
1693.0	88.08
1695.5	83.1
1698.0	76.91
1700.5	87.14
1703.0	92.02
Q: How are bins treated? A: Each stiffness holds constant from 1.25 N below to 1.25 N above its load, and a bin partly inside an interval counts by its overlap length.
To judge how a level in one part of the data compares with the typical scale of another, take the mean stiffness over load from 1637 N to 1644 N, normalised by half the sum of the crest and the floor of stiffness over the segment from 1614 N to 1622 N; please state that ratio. 1.08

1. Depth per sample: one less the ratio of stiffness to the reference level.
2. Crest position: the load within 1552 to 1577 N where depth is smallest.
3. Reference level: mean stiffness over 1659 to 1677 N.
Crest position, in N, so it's 1560.5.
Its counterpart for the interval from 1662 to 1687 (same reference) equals 1663.0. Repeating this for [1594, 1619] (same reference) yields 1595.5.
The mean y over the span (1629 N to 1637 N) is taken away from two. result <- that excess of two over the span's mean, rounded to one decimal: -94.9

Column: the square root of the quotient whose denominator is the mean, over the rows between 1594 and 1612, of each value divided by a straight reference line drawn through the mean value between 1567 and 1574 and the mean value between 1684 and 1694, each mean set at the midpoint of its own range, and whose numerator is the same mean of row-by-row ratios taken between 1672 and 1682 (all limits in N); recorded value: 0.983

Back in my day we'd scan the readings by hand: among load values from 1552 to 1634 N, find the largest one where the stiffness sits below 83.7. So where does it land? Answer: 1623.0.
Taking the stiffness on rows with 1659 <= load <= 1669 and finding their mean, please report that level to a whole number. 83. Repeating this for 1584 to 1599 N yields 89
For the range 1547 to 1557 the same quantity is 94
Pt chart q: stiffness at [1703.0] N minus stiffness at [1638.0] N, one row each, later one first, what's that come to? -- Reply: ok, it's -1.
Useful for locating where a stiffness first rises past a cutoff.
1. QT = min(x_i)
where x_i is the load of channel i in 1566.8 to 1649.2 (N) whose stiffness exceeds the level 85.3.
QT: 1573.0 N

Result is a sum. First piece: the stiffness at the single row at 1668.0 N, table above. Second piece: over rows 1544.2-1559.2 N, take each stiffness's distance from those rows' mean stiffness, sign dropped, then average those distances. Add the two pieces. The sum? 85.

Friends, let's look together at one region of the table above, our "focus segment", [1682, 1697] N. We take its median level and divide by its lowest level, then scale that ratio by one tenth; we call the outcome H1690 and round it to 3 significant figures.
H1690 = 0.109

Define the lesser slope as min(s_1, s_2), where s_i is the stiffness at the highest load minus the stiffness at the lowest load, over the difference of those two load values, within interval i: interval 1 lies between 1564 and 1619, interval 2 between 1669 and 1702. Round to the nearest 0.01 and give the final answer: -0.08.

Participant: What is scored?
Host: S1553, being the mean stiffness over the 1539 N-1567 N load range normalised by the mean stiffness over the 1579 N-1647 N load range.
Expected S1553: 1.06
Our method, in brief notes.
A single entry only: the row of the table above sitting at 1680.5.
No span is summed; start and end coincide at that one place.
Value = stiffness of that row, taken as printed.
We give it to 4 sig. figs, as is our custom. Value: 83.17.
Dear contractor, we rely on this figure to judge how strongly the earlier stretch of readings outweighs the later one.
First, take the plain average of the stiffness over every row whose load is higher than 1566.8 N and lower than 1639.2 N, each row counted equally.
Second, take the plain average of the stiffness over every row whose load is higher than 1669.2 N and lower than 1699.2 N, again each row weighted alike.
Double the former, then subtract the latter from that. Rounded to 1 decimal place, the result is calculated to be 92.1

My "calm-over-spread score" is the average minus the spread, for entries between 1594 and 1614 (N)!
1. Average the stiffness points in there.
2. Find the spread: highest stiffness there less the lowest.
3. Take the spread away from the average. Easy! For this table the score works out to 73.9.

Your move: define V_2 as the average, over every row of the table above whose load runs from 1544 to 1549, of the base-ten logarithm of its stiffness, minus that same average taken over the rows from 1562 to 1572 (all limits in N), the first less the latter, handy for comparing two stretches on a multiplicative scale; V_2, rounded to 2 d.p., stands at 0.08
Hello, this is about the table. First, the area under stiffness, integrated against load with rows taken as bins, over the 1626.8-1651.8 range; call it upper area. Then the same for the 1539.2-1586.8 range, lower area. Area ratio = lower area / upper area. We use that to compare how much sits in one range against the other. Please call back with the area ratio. 1.9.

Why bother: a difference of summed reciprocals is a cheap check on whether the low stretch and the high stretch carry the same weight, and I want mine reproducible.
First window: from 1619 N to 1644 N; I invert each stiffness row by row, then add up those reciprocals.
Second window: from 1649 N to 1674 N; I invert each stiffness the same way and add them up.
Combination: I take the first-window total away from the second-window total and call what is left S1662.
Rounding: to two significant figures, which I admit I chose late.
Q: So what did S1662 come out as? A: 0.012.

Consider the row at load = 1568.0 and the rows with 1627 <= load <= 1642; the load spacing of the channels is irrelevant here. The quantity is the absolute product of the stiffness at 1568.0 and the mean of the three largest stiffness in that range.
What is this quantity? 8165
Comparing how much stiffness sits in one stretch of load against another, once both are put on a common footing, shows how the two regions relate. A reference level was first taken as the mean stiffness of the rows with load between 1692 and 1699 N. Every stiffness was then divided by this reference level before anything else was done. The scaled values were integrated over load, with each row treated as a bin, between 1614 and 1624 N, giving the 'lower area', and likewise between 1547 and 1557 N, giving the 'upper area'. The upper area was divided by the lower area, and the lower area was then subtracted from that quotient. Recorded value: -8.5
